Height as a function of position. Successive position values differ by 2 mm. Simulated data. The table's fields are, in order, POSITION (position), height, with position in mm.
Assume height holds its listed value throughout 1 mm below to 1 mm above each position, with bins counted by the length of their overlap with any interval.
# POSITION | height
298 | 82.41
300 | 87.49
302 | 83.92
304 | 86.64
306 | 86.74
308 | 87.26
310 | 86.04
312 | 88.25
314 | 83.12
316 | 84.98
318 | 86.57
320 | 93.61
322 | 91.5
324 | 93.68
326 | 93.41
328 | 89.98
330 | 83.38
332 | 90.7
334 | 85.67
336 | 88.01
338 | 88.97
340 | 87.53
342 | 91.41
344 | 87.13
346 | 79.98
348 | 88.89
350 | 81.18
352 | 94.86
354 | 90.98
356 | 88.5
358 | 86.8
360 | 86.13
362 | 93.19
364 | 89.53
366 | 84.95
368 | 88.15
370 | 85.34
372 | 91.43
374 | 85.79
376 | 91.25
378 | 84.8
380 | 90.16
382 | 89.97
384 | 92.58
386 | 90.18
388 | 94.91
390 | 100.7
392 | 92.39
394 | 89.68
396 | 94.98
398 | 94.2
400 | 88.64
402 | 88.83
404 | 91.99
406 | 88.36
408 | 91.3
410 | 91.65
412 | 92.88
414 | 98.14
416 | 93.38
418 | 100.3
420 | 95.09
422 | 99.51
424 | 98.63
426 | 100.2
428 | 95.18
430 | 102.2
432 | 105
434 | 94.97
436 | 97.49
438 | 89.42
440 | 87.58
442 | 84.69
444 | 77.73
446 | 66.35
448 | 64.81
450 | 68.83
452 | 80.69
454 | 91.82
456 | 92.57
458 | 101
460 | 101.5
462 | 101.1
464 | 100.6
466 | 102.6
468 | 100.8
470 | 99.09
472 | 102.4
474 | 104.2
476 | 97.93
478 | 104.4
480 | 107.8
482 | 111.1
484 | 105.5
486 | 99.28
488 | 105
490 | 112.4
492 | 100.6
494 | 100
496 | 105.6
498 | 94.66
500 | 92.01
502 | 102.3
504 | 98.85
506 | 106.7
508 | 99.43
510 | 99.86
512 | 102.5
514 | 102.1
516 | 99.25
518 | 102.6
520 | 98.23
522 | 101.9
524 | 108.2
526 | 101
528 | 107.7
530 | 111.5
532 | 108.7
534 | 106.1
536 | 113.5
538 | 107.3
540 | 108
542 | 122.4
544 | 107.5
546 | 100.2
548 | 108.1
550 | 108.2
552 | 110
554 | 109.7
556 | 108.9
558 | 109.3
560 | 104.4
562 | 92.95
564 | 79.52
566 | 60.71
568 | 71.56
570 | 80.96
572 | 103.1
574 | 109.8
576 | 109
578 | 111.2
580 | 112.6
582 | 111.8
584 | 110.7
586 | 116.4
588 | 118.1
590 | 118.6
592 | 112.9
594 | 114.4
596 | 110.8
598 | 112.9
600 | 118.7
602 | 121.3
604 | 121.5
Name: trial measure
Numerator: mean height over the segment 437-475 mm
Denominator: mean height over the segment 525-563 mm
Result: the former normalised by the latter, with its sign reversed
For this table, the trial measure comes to -0.84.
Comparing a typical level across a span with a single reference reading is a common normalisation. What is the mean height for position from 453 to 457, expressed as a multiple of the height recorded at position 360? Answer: 1.07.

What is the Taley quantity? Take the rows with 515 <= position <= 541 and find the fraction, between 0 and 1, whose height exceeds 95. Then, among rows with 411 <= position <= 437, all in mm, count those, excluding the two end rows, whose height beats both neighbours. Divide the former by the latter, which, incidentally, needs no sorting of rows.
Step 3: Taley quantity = 0.200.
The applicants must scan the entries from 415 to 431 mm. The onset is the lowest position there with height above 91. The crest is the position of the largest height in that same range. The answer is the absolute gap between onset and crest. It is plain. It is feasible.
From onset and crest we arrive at 14 mm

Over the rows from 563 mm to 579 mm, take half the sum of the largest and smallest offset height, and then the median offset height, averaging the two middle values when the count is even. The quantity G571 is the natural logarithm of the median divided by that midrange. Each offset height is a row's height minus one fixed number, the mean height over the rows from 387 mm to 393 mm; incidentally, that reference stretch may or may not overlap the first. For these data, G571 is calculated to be -0.93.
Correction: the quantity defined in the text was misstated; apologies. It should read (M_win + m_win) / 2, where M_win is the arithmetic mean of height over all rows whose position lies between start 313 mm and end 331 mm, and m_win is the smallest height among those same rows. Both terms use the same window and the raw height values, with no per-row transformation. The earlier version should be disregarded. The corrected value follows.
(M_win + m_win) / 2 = 86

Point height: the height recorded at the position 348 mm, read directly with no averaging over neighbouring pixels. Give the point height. 88.89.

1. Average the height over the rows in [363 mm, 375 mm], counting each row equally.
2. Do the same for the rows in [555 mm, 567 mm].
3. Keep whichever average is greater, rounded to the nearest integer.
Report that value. 93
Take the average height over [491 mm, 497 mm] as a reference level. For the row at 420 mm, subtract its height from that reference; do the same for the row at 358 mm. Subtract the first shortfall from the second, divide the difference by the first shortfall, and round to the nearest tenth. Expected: 1.2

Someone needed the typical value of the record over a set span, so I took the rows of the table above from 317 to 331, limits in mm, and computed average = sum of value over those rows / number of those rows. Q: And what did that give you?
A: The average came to 90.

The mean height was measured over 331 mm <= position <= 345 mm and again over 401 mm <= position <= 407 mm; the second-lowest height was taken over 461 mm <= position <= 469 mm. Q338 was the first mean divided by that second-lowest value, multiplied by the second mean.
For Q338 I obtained 79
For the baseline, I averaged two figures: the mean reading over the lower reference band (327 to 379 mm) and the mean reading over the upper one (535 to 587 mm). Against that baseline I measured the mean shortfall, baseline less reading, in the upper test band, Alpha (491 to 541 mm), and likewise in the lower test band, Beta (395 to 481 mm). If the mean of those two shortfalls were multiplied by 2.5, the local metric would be -7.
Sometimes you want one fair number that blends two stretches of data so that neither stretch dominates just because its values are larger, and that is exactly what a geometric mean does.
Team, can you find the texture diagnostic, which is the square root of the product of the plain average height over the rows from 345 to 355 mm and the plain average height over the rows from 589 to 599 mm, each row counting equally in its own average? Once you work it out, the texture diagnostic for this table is 100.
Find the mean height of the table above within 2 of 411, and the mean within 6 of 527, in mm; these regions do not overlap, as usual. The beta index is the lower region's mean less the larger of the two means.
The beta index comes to -14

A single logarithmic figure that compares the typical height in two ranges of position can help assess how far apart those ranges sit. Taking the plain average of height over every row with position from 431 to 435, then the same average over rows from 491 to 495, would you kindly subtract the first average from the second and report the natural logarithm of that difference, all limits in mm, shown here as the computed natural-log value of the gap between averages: -1.2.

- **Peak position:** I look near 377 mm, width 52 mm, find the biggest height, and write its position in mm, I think 390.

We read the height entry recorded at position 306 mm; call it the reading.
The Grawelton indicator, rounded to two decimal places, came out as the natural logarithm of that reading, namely 4.46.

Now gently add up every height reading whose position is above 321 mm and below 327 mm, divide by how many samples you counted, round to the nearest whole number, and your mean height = 93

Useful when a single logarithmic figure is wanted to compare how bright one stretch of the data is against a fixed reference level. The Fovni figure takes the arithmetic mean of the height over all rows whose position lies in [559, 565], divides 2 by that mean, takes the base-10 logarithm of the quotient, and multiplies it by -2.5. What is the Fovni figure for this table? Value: 4.16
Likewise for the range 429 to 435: 4.26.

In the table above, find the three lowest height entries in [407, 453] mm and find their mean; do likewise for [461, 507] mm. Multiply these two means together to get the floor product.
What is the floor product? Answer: 6324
